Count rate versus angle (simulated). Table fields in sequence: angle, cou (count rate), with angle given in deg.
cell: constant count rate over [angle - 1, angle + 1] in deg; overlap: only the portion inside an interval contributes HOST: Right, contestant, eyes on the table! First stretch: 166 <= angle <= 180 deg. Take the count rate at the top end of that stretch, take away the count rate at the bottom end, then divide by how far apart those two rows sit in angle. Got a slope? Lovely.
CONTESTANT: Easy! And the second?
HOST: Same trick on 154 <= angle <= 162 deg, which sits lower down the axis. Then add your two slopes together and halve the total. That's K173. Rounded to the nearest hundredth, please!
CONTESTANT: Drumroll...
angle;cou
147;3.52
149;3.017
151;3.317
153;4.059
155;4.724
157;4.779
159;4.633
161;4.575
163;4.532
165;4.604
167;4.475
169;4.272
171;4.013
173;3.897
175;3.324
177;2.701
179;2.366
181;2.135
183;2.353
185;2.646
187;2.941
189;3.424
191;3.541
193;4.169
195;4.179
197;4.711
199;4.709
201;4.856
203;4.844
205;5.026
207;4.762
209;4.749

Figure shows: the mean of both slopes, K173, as -0.10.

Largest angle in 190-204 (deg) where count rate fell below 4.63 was 195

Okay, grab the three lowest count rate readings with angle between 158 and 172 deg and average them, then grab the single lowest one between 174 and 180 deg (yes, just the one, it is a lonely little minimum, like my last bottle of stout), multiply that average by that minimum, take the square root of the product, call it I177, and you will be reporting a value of 3.17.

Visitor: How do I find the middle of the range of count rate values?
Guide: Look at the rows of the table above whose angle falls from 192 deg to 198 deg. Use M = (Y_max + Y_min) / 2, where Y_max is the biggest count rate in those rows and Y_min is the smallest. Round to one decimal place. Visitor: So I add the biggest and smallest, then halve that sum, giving 4.4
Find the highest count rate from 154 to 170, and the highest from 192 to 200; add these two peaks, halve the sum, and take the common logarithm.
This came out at 0.676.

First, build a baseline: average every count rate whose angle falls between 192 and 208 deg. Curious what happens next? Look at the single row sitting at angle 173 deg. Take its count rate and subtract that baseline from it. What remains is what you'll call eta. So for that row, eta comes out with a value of -0.76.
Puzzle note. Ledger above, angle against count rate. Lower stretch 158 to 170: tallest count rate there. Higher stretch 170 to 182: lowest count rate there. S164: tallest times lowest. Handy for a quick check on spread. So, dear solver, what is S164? 9.9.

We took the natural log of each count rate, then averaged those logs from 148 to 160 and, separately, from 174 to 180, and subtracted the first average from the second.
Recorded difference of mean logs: -0.37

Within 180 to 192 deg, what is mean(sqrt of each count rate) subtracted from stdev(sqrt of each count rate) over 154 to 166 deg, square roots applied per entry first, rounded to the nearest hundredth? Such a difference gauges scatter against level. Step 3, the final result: -1.66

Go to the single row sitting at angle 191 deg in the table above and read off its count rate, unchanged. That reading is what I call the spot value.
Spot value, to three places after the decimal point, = 3.541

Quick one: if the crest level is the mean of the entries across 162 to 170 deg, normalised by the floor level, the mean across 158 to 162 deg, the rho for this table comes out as 1.0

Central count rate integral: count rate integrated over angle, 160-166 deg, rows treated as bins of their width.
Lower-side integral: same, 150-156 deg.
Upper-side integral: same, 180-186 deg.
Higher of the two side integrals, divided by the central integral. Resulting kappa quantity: 0.88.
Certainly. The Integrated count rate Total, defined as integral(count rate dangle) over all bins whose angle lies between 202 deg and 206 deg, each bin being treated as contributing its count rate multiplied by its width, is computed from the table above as 20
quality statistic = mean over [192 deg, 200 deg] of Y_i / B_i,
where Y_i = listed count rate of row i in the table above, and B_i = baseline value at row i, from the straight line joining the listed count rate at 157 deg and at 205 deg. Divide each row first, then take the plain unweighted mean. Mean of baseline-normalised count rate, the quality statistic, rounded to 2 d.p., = 0.89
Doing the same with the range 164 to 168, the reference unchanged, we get 0.94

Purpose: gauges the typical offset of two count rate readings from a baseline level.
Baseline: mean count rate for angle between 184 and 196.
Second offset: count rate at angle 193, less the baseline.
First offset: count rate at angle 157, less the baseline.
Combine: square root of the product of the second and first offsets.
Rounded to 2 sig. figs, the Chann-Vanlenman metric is 0.94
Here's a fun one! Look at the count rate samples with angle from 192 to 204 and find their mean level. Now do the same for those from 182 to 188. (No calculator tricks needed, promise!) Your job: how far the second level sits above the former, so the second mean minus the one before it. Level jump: -1.9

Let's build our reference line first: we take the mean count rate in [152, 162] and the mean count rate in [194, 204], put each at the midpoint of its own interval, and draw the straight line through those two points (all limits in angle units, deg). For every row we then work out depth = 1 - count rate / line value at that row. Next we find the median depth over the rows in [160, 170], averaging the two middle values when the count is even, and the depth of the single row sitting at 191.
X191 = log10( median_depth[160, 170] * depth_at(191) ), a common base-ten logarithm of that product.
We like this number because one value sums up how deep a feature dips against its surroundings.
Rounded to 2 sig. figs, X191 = -2.7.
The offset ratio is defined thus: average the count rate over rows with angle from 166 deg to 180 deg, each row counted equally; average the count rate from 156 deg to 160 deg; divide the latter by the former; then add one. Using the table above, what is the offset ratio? 2.3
